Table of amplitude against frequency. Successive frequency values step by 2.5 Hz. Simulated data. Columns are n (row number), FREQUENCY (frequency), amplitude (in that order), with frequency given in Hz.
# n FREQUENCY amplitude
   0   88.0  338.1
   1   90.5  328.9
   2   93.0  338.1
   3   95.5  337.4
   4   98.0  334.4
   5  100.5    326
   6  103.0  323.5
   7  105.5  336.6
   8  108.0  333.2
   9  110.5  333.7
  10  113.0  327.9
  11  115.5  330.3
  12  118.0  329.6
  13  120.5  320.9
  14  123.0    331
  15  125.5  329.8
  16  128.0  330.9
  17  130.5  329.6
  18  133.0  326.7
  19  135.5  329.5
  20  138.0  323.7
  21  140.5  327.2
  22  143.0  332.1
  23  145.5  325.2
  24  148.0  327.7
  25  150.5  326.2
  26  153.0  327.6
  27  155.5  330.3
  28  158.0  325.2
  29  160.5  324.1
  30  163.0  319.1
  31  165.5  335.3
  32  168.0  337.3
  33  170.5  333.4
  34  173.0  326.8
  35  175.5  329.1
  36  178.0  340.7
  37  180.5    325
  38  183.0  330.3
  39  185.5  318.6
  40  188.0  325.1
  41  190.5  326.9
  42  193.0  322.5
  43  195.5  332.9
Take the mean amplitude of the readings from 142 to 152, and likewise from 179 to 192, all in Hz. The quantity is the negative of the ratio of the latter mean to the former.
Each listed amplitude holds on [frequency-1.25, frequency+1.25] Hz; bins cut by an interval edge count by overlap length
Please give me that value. -0.99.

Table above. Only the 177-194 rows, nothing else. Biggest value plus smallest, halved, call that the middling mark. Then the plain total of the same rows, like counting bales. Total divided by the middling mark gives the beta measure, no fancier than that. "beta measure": 6.9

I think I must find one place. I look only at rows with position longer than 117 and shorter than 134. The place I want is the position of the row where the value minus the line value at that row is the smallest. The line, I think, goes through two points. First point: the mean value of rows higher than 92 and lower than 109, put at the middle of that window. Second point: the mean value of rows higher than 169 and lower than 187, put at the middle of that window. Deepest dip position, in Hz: 120.5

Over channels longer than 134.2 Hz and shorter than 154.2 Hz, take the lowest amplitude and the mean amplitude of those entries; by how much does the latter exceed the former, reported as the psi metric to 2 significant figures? 3.7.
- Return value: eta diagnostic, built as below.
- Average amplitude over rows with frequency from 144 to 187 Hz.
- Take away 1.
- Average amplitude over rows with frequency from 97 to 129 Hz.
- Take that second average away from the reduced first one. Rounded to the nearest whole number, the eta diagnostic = -2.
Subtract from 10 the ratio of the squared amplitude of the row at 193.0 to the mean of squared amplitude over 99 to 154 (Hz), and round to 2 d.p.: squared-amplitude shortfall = 9.04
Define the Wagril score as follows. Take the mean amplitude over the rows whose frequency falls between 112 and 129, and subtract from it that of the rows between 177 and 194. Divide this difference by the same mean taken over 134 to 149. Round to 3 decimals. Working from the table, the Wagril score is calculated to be 0.005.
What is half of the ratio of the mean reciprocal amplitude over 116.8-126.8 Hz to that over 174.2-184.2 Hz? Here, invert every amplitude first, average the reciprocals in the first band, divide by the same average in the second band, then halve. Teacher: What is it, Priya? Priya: 0.505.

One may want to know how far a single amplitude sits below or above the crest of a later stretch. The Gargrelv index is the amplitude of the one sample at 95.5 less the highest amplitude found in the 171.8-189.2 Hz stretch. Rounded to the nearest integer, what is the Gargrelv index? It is -3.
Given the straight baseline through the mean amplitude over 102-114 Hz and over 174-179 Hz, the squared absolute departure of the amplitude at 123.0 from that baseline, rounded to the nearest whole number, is 1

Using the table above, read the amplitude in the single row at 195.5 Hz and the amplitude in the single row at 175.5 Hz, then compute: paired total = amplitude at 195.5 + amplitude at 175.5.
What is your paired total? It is 662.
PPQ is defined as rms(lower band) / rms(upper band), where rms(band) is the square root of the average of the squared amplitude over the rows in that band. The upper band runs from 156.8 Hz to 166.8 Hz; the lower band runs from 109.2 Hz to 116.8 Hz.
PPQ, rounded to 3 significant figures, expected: 1.01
